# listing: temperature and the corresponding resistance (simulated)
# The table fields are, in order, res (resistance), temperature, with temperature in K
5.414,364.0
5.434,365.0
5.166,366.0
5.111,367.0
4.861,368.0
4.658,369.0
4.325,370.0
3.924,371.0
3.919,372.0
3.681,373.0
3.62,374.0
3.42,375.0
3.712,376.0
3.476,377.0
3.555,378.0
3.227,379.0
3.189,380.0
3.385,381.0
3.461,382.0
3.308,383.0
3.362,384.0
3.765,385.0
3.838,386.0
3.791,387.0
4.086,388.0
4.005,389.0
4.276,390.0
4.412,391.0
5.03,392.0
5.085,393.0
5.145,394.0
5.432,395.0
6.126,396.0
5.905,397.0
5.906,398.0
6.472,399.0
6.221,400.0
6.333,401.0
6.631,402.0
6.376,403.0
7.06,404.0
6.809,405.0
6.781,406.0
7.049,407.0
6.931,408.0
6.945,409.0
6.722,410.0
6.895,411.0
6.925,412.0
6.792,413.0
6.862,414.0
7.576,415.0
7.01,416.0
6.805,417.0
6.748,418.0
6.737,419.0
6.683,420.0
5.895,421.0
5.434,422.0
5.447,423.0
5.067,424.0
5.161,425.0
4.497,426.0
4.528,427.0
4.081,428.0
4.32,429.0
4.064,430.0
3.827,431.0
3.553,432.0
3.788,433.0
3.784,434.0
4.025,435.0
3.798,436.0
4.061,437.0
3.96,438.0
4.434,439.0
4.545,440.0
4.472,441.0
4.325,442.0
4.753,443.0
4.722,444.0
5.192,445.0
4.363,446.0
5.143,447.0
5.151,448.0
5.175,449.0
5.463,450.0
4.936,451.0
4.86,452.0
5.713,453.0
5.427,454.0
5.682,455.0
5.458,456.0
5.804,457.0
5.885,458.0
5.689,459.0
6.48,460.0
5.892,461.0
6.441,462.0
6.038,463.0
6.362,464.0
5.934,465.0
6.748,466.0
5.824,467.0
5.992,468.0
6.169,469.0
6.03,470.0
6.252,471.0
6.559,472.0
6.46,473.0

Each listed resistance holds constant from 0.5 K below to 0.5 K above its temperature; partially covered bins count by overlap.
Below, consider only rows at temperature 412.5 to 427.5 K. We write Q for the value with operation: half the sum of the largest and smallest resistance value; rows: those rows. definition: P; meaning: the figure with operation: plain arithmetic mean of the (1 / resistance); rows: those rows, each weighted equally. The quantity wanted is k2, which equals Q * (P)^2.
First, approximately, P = 0.169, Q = 6.04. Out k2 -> 0.17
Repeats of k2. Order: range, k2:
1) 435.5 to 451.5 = 0.22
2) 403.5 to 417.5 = 0.15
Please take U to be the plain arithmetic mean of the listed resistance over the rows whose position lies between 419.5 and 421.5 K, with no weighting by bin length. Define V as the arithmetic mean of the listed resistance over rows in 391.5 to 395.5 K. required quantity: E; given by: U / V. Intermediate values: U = 6.3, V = 5.2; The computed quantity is 1.2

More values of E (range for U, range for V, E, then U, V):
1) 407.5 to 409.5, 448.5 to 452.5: 1.4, 6.9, 5.1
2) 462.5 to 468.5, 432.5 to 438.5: 1.6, 6.1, 3.9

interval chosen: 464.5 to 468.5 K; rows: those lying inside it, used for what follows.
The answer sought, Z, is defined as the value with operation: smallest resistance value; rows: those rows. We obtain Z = 5.824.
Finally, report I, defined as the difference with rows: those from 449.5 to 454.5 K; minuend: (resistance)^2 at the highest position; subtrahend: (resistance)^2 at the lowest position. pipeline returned 0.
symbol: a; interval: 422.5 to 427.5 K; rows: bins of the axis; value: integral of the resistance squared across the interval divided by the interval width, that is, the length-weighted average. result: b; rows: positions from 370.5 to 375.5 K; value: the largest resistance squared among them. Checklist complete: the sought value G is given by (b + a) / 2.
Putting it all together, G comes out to 20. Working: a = 24.5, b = 15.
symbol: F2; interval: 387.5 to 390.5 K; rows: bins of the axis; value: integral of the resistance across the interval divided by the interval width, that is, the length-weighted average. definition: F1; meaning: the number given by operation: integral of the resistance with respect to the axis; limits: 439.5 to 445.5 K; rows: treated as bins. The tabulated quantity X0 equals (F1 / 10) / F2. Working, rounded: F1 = 28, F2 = 4.1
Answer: 0.68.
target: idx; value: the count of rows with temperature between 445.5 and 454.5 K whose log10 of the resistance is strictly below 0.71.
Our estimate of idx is 3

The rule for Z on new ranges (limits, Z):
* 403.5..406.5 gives 6.781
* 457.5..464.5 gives 5.689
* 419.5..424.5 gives 5.067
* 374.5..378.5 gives 3.42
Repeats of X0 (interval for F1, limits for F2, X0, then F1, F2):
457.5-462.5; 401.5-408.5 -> 0.45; 30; 6.8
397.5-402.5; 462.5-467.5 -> 0.51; 32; 6.2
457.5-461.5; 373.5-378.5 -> 0.67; 24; 3.6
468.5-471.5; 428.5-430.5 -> 0.44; 18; 4.2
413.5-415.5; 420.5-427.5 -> 0.28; 14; 5.1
